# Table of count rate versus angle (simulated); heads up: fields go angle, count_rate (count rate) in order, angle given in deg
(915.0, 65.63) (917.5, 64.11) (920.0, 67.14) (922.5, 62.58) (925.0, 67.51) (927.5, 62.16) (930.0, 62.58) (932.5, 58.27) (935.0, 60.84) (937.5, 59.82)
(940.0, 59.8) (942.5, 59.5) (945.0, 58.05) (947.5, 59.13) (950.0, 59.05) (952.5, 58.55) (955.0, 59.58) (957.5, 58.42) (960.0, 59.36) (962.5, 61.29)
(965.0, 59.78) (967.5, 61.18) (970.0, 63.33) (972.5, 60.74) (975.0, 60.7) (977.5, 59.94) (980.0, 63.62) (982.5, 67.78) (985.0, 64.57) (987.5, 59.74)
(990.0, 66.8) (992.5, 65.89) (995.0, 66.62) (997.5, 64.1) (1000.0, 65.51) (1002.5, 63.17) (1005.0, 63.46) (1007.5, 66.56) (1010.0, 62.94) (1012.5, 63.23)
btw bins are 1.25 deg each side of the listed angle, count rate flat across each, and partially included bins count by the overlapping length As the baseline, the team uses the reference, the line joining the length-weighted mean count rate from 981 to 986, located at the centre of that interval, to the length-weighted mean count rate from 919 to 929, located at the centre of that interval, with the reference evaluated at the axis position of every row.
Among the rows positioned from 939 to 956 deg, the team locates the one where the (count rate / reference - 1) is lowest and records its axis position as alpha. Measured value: 945.0 deg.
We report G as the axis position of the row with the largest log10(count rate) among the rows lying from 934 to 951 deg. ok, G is 935.0 deg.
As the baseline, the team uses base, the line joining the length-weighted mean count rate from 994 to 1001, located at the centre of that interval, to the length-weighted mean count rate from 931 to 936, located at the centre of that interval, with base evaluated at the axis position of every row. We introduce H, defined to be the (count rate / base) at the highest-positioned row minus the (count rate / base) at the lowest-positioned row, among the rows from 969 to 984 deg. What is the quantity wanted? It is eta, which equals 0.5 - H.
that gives 0.45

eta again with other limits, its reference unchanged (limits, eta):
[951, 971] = 0.45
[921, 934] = 0.59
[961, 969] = 0.51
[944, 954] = 0.50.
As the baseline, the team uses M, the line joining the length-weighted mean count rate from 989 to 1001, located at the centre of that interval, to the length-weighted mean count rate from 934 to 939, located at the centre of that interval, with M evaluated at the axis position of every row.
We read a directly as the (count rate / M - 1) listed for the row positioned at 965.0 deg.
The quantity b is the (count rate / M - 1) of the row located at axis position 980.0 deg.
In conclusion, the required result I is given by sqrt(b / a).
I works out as 0.48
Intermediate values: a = -0.050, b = -0.01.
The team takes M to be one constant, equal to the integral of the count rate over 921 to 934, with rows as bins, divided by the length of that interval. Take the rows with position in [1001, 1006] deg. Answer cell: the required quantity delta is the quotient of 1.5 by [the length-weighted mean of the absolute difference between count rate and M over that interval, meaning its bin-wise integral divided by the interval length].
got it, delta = 2.01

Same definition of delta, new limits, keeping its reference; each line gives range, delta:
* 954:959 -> 0.41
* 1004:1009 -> 0.65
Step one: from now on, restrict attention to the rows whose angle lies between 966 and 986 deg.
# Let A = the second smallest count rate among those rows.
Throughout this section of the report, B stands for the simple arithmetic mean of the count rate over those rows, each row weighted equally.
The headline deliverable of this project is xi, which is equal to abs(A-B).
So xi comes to 2.0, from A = 60.7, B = 62.7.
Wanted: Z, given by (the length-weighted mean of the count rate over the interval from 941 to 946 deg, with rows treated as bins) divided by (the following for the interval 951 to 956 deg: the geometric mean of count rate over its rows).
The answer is 1.00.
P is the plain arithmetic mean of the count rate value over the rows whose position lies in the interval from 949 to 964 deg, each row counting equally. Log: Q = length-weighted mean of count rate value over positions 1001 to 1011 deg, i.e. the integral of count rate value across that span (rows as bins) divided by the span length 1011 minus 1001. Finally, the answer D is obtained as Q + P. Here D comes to 123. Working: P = 59.4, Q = 64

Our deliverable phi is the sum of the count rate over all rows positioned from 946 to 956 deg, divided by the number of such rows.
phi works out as 59.1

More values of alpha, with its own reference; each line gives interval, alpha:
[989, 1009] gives 1002.5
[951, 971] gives 957.5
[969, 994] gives 987.5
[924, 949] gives 945.0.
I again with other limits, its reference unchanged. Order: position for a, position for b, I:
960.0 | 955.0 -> 0.89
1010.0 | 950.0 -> 0.80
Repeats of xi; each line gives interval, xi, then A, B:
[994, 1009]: 1.4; 63.46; 64.9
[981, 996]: 0.7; 64.57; 65.2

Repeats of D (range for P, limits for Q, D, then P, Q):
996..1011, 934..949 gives 124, 64.3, 59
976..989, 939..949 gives 122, 63.1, 59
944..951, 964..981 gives 120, 58.7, 61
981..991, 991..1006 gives 130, 64.7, 65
